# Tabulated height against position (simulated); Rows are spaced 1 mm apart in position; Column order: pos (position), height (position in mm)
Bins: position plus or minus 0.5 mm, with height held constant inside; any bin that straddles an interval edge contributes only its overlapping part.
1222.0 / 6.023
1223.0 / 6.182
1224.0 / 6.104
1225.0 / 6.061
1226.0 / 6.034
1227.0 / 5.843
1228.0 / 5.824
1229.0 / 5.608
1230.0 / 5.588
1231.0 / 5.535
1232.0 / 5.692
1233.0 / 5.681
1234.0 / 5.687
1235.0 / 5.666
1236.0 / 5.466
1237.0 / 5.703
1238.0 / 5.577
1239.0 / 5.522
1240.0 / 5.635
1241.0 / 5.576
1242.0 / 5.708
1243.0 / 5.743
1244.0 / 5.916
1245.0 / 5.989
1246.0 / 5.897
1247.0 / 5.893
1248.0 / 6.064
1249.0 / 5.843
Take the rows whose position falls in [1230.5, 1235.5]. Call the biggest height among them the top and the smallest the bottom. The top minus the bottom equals 0.157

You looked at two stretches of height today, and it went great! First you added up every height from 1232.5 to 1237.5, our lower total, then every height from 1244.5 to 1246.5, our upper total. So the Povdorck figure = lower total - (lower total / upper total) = 25.8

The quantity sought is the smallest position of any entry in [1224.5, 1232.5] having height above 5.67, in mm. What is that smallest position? 1225.0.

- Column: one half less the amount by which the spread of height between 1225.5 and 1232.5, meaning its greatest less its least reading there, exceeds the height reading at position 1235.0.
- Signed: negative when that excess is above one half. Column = 5.7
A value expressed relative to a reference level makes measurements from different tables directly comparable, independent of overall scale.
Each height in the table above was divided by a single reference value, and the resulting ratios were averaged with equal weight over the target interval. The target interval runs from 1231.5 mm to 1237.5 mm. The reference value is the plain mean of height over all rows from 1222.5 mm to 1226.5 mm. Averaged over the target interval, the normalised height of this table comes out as 0.927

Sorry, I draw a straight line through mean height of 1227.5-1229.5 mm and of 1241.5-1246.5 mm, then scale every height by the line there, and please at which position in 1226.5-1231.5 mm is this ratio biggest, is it 1227.0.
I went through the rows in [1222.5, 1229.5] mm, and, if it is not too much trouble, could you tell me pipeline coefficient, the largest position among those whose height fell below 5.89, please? 1229.0 mm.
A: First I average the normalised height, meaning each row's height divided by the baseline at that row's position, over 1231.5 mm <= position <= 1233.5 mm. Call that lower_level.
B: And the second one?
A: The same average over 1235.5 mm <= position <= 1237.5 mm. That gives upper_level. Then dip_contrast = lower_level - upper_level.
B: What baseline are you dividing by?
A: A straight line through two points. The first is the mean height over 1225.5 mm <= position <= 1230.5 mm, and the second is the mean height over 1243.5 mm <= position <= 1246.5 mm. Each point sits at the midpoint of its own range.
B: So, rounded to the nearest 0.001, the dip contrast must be 0.024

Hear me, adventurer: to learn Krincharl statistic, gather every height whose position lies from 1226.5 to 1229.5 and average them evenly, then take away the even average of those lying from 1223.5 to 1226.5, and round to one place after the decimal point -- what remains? -0.3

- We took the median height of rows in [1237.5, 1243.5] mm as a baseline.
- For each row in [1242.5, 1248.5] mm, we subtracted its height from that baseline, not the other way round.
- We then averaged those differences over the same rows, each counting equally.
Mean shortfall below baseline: -0.31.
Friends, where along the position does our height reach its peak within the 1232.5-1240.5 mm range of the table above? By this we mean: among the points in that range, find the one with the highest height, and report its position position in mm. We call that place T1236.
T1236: 1237.0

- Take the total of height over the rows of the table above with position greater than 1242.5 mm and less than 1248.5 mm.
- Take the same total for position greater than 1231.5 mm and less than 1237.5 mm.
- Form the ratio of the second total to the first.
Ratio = 0.95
